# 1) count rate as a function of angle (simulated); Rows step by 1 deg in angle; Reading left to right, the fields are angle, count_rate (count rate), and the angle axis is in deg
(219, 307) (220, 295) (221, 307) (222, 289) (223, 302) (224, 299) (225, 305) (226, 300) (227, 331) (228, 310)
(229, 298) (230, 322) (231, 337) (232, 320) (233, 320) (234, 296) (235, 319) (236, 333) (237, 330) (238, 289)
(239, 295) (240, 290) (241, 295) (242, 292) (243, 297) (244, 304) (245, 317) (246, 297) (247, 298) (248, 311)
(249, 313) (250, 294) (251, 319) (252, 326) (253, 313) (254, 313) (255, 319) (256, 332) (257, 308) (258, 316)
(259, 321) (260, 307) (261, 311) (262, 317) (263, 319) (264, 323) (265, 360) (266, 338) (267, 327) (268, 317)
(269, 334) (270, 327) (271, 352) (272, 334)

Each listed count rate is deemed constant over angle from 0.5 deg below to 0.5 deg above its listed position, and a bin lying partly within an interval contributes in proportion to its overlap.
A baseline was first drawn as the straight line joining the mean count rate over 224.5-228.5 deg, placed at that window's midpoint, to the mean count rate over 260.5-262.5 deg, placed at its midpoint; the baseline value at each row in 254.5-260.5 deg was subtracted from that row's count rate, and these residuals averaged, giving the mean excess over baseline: 3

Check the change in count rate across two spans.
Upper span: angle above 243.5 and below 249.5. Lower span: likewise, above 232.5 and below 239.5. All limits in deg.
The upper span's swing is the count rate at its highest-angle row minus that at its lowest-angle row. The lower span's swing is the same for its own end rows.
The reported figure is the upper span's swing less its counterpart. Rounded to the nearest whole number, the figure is 34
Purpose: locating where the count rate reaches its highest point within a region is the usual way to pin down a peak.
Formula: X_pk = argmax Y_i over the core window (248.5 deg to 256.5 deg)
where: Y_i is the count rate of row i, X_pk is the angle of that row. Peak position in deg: 256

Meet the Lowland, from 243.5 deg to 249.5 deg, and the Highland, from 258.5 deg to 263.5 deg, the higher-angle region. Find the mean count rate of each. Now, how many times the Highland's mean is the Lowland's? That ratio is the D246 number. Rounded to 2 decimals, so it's 0.97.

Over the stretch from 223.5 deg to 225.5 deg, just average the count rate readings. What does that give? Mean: 302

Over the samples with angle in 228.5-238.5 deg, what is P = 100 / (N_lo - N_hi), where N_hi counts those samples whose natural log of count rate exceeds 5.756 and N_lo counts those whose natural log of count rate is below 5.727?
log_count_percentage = -25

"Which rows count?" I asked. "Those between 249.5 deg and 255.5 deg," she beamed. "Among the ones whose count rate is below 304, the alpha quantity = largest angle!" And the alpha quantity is 250 deg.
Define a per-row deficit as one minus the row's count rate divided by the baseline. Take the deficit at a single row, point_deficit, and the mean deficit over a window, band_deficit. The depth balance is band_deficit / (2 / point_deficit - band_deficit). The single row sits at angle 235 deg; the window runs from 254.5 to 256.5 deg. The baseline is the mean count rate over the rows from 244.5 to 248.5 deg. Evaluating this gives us 0.0014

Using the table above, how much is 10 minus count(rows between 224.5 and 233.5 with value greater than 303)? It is 3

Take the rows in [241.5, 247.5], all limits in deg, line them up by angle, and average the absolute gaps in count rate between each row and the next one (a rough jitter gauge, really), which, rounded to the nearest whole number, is 9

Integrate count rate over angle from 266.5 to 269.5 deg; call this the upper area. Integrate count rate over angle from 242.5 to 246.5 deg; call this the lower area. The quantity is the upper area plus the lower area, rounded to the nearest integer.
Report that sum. 2193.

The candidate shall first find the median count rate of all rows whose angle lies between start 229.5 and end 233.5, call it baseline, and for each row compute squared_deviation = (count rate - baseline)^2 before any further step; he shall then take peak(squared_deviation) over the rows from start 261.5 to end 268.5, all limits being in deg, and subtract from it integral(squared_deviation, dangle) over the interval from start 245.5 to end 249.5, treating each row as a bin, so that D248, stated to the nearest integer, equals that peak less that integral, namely 252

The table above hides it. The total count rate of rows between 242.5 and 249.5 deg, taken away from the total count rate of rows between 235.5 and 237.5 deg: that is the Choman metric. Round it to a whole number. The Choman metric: -1474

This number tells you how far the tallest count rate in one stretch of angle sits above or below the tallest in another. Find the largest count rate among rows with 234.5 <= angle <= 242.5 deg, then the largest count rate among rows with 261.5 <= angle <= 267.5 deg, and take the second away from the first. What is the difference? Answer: -27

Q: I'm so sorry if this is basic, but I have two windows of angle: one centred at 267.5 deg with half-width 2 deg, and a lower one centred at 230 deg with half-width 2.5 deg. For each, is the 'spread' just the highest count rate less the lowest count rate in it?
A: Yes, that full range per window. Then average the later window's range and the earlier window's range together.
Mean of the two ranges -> 30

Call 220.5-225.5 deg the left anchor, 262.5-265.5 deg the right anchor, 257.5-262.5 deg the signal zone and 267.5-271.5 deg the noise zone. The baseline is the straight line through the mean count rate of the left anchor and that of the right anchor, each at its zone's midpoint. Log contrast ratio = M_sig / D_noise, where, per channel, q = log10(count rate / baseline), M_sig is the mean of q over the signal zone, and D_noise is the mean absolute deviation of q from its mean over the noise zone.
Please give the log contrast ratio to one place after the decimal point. -1.7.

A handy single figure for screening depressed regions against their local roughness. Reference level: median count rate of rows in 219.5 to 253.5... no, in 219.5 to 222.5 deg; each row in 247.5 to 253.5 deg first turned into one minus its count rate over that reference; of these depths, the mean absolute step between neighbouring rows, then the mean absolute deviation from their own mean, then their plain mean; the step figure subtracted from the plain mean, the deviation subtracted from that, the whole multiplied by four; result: -0.51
